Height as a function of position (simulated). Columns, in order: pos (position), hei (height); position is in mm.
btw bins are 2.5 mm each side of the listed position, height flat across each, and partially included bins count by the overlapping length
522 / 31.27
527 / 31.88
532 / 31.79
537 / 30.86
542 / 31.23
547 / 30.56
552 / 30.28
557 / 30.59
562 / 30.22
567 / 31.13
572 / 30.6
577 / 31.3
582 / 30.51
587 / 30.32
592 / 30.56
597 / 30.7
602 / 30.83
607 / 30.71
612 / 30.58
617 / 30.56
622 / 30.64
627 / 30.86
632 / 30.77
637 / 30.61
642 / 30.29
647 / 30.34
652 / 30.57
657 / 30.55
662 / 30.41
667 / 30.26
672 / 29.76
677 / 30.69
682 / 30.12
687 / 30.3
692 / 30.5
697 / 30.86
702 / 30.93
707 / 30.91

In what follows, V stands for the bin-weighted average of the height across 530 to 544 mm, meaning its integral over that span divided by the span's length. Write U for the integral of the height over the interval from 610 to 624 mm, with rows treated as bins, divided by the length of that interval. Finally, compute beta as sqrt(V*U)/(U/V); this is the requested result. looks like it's 31.6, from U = 30.6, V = 31.3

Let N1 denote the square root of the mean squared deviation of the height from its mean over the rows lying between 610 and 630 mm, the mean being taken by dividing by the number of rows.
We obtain 0.12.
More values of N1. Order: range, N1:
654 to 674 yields 0.30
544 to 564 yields 0.16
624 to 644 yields 0.22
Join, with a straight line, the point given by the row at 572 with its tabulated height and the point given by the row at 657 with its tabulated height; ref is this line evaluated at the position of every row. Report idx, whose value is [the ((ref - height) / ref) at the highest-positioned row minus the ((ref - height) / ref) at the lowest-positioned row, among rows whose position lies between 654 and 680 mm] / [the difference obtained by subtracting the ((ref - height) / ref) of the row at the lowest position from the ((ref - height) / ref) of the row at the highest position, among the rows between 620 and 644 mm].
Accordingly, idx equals -0.4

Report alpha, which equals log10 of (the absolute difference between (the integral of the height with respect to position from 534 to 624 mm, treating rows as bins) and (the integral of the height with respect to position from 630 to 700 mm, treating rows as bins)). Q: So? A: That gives 2.8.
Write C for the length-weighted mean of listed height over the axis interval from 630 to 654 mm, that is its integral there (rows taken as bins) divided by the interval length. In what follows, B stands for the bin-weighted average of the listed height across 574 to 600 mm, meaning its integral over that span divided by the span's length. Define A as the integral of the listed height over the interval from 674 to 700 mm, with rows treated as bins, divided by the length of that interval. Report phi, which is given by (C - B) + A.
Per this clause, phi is 30.3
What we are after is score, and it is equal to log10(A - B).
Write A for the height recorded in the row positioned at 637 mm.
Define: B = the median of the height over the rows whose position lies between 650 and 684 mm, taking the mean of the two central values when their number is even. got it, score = -0.70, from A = 30.61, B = 30.4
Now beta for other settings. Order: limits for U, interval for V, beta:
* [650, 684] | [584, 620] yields 30.7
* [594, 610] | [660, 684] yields 30.0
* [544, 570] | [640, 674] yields 30.2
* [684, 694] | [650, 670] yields 30.5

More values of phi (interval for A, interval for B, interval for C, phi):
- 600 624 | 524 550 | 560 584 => 30.2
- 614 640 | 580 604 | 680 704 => 30.6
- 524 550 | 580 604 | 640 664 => 31.1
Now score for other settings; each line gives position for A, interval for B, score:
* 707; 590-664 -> -0.48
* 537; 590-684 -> -0.54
